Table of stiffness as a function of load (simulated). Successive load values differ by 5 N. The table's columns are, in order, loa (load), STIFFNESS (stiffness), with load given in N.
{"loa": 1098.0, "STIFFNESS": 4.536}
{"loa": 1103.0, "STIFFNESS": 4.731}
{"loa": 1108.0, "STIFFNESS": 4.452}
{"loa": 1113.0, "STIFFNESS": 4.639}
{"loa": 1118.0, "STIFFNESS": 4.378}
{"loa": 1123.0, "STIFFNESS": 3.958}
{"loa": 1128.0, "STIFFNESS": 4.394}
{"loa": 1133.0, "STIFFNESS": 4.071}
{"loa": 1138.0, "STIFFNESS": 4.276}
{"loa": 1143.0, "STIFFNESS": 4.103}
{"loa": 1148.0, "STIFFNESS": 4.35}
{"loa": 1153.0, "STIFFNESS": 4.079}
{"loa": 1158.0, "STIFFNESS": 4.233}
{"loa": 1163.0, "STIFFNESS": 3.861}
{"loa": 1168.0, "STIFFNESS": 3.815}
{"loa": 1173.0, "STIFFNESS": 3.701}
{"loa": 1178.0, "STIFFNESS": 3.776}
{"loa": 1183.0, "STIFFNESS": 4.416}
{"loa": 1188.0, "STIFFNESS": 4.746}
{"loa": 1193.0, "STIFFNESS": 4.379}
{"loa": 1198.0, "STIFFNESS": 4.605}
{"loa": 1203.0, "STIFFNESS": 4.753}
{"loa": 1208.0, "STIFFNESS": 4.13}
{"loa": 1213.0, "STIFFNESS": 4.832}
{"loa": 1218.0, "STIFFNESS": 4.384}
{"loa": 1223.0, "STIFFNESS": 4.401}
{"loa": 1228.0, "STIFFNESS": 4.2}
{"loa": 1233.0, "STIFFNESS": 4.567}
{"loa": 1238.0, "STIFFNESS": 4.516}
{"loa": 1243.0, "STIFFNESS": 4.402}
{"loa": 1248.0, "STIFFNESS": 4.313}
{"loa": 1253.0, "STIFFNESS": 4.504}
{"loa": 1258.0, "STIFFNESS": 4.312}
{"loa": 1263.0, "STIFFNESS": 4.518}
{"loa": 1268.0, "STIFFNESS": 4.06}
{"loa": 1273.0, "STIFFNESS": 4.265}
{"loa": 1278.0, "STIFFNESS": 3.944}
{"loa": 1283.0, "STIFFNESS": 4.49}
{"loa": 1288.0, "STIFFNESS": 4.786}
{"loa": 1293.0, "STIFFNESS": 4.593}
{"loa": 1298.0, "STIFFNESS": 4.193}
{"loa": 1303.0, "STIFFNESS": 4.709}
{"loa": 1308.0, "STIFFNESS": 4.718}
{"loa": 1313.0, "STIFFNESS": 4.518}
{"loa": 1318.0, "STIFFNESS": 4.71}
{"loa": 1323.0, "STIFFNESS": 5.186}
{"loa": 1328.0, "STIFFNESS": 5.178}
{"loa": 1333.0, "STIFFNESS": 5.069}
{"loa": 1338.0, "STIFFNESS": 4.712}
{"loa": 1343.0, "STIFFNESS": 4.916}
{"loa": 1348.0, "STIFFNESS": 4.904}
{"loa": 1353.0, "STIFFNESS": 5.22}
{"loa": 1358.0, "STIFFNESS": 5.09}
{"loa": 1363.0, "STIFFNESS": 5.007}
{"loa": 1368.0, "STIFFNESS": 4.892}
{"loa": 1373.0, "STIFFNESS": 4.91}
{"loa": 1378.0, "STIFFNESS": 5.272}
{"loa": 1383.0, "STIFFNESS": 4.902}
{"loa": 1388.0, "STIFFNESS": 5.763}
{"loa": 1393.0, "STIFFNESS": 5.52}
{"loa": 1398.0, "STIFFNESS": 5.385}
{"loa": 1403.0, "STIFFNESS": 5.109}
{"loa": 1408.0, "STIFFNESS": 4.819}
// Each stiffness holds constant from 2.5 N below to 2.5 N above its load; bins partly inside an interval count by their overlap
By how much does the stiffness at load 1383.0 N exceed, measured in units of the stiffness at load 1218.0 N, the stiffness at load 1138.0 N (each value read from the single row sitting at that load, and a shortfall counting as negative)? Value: 0.14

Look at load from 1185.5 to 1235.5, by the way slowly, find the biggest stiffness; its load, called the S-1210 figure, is 1213.0 N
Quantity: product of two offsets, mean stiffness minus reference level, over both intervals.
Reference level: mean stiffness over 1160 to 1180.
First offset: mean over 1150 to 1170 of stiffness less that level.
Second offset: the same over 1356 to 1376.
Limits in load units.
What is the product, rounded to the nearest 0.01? 0.25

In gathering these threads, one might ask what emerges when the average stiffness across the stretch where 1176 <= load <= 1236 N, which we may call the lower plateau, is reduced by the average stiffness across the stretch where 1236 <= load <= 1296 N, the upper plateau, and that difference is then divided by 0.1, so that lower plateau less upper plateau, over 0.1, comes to 0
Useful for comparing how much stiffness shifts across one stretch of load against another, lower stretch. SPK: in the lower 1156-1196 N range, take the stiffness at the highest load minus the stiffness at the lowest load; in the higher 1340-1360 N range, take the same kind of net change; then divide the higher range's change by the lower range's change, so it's 1.2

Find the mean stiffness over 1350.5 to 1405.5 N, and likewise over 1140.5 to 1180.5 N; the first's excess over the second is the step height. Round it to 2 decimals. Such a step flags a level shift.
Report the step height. 1.20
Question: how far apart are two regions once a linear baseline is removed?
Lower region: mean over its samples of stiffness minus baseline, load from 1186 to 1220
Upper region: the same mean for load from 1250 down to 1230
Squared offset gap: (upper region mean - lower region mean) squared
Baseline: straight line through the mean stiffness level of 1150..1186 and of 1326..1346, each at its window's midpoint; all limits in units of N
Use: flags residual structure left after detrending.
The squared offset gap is 0.10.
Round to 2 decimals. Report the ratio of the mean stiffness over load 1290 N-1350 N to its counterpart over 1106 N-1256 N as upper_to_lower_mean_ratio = 1.11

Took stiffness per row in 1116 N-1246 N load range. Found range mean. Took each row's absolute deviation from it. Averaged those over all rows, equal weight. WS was 0.24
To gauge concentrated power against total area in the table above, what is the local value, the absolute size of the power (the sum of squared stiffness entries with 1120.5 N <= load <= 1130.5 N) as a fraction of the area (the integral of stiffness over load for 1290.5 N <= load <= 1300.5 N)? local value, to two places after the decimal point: 0.80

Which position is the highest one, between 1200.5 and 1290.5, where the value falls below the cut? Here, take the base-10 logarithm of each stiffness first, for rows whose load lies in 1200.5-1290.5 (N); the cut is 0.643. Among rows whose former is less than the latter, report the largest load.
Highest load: 1278.0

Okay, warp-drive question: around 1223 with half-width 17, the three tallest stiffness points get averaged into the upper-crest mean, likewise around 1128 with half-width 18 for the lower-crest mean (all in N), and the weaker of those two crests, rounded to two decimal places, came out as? 4.47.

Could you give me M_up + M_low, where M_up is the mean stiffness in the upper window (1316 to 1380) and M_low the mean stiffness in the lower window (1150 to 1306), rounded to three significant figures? 9.34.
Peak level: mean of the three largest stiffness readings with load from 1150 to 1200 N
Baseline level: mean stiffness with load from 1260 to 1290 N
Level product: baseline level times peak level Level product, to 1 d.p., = 19.9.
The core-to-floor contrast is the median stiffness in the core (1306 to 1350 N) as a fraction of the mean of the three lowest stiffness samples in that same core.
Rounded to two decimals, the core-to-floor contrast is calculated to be 1.06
